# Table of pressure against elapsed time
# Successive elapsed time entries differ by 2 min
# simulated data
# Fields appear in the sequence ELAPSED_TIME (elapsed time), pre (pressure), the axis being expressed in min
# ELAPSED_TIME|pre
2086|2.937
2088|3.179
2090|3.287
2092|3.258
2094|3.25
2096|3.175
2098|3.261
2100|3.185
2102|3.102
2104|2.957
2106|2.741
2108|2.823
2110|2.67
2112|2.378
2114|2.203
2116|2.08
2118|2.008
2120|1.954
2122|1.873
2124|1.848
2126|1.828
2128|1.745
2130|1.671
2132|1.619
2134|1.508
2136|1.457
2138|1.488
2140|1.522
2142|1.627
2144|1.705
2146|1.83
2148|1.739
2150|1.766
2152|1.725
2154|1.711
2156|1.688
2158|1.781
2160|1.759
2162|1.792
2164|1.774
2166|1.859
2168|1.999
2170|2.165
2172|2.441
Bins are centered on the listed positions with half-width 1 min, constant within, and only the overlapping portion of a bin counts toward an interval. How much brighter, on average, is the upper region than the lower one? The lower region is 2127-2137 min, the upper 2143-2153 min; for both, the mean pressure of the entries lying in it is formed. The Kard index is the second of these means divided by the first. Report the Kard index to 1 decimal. 1.1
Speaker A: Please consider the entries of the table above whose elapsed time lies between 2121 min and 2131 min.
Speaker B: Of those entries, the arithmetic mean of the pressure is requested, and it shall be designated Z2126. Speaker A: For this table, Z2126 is 1.79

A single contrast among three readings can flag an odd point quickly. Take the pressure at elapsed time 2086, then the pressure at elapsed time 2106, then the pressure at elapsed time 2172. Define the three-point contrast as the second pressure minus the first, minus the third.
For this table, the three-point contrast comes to -2.64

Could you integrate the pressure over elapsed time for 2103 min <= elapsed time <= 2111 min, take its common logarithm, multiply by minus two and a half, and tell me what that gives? -3.4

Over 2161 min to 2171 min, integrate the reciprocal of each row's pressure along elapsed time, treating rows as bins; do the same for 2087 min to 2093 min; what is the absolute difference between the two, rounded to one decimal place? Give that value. 3.4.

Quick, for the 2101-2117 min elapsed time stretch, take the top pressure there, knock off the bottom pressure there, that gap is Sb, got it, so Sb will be 1.0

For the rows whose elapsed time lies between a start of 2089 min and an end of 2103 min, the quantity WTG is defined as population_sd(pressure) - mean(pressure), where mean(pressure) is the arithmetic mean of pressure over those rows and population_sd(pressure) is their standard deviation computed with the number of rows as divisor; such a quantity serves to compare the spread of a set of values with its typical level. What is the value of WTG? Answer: -3.16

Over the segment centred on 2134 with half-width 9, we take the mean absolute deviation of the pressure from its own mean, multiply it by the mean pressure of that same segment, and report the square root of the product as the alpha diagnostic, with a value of 0.40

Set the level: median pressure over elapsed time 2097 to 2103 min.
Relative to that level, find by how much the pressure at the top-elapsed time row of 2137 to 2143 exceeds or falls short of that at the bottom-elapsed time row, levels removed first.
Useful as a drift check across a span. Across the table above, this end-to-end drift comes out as 0.14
